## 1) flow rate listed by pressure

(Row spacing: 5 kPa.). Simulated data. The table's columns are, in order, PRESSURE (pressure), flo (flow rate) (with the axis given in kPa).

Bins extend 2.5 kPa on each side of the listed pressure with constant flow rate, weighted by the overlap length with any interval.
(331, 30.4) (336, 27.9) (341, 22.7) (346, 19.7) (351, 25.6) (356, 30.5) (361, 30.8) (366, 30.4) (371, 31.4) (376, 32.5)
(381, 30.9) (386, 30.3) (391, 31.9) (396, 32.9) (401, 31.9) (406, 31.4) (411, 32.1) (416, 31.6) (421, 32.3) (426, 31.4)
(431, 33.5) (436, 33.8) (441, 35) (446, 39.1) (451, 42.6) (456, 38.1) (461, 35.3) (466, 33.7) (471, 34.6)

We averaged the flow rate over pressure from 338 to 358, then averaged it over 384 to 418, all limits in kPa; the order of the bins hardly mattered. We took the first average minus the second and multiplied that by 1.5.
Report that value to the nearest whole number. -11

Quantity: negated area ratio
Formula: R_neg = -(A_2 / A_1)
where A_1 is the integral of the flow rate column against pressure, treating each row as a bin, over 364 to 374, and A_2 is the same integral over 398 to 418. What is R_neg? -2.1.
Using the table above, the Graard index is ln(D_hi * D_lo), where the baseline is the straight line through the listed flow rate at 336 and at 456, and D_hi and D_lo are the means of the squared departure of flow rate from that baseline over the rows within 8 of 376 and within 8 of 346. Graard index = 3.5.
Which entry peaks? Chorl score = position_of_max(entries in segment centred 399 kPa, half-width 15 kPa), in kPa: 396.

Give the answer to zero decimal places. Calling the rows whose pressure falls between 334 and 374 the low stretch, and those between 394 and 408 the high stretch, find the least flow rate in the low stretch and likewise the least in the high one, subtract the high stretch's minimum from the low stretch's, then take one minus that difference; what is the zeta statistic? 13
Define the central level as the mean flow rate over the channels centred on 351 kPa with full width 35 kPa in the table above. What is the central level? 27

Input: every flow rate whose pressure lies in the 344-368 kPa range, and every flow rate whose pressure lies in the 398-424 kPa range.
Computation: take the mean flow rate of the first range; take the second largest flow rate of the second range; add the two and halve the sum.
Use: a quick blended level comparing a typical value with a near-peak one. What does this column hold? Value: 29.8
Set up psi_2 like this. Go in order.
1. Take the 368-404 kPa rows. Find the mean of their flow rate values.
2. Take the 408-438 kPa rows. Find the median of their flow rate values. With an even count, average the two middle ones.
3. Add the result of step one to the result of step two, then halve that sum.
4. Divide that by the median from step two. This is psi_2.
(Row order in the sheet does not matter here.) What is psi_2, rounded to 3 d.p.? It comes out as 0.992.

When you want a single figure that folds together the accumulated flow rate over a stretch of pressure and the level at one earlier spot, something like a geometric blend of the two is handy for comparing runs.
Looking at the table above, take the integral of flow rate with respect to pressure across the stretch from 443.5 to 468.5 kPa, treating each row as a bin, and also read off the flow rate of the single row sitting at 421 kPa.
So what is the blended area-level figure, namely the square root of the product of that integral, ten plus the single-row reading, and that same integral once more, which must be 6140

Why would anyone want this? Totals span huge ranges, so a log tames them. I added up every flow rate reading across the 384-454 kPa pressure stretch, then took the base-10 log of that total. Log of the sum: 2.67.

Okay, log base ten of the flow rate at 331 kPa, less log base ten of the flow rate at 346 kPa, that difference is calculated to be 0.19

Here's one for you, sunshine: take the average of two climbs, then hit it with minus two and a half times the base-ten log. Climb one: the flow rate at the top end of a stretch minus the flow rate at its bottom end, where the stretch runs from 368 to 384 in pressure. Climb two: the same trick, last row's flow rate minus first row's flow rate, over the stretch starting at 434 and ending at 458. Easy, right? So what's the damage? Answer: -0.70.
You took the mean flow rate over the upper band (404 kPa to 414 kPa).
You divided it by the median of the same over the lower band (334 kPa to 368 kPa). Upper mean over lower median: 1.14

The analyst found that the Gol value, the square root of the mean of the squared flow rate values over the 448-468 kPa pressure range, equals 37.6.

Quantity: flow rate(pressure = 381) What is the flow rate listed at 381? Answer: 30.9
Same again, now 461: 35.3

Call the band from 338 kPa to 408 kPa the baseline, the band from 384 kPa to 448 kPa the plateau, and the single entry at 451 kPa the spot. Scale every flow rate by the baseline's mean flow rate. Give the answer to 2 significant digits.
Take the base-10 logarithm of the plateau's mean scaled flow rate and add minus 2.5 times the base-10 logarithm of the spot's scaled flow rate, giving -0.35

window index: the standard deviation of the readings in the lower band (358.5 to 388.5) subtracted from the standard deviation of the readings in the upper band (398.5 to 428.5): 0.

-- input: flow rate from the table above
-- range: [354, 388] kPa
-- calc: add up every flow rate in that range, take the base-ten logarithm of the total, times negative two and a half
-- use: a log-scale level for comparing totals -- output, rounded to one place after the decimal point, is -5.8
